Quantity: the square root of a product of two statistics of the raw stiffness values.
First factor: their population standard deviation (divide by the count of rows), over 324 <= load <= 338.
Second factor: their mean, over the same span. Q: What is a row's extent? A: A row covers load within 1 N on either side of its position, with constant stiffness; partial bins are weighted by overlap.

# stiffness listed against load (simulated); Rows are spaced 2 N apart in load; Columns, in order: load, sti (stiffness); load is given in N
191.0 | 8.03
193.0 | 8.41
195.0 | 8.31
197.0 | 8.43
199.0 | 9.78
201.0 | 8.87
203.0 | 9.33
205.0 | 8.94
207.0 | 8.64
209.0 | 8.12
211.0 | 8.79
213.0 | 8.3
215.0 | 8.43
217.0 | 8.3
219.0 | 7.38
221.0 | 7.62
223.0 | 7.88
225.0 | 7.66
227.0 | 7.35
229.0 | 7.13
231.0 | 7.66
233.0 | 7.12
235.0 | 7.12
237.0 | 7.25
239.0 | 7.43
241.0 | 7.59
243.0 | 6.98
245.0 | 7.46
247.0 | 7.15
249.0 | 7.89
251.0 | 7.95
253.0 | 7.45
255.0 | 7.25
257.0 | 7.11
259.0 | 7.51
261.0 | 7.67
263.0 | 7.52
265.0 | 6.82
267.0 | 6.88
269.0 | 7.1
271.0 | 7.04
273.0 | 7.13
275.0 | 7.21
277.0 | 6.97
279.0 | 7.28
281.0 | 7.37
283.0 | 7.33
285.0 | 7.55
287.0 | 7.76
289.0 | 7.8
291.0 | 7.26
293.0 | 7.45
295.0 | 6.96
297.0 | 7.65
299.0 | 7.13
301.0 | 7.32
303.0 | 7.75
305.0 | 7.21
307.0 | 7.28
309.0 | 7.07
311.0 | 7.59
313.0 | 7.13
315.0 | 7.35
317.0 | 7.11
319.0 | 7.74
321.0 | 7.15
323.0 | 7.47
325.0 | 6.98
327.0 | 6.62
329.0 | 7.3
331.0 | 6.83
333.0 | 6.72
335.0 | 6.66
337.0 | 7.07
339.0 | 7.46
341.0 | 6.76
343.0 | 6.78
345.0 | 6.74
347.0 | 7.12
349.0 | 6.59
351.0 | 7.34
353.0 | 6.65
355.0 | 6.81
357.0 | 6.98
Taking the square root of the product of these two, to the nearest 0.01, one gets 1.25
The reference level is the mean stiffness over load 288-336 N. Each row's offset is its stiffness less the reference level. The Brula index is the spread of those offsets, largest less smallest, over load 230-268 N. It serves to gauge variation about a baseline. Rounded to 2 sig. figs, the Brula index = 1.1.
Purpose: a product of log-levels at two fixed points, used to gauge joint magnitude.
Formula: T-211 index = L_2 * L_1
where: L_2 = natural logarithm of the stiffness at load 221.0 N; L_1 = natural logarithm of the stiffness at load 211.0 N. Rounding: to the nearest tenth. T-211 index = 4.4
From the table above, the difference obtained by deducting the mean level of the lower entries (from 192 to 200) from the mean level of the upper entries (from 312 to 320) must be -1.4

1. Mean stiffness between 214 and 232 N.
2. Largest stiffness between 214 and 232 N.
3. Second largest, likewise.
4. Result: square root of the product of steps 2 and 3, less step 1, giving 0.65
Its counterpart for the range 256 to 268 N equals 0.34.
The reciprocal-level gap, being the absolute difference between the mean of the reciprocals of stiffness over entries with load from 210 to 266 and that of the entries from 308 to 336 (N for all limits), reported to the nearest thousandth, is 0.008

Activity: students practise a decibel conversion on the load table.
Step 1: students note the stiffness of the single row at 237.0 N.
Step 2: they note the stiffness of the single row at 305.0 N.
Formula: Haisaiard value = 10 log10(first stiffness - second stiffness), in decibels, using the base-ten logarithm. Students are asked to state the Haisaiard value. -14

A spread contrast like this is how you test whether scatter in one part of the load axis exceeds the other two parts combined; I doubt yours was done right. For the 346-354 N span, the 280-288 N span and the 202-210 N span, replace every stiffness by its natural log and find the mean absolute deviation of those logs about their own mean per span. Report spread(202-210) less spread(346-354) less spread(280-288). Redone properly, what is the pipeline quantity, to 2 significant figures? -0.021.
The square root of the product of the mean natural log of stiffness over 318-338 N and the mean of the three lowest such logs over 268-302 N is 1.95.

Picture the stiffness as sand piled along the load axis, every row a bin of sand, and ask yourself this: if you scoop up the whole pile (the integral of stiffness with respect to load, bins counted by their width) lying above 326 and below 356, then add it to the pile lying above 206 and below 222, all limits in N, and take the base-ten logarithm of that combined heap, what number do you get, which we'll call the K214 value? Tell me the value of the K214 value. 2.53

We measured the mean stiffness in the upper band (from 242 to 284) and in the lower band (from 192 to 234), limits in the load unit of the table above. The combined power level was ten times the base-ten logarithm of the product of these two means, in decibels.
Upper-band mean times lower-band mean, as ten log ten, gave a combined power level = 17.8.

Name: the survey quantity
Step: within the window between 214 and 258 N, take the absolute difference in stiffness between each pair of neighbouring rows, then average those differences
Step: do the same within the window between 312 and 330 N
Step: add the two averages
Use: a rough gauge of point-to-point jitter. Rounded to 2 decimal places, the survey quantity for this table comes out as 0.77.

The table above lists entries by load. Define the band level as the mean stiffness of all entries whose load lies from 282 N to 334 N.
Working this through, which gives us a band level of 7.29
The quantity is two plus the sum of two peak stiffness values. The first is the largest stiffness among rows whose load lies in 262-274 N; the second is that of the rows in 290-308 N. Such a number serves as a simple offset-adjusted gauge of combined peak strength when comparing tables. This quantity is 17.3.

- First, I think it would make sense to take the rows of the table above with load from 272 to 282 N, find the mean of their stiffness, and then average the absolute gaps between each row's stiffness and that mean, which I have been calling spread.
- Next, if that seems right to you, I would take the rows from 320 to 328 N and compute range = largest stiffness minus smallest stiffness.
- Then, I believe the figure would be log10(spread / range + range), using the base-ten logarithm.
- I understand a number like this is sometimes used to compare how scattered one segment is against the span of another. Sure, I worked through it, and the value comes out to -0.01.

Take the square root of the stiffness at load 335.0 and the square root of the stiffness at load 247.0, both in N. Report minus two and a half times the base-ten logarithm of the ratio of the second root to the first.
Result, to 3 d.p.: -0.039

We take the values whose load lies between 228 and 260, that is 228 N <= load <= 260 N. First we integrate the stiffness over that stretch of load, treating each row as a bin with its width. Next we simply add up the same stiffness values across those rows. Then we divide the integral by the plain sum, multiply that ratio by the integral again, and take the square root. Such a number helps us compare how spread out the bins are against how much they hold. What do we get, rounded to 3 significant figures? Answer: 21.7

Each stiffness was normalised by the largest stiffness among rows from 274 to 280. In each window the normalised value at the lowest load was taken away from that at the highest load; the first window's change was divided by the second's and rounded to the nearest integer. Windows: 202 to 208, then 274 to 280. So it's -10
